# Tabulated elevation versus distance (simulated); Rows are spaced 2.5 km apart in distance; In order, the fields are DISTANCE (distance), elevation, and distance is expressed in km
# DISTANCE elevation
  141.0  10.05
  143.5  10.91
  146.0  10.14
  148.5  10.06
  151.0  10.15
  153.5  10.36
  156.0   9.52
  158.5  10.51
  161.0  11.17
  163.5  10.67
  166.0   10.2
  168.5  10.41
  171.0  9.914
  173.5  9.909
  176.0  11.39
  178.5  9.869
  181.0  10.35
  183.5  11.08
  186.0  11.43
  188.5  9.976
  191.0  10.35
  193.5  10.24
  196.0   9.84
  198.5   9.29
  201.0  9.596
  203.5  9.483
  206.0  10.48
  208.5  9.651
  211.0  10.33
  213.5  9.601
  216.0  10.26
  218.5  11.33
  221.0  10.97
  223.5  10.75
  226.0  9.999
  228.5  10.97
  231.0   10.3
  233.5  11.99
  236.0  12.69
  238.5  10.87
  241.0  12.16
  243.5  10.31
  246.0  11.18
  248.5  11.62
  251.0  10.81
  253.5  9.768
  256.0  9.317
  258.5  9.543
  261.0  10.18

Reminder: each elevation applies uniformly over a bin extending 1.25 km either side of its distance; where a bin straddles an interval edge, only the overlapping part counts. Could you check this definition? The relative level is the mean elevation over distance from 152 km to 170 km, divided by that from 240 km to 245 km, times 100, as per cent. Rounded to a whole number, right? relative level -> 93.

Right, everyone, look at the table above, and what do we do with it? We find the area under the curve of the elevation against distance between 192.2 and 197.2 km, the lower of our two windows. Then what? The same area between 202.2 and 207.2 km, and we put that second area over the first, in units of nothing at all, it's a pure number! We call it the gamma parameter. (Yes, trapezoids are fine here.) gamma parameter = 0.99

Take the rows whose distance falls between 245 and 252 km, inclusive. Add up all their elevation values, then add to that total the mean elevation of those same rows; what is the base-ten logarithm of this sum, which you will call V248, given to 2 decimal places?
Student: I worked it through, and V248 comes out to 1.65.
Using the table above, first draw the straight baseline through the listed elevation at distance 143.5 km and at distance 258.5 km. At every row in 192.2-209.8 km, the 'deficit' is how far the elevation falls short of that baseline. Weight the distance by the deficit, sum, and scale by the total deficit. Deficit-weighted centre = 200.6 km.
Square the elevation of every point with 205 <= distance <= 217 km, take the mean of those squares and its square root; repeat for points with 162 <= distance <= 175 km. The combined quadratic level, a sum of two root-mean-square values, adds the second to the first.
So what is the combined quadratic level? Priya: 20.3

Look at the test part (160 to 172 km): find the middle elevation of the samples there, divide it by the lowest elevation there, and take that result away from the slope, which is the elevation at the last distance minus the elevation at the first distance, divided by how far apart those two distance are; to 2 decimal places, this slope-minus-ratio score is -1.18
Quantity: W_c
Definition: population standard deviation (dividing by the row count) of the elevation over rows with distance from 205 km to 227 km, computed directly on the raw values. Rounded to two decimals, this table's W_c 0.55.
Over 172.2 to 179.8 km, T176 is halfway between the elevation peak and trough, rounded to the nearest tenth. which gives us 10.6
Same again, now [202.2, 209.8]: 10.0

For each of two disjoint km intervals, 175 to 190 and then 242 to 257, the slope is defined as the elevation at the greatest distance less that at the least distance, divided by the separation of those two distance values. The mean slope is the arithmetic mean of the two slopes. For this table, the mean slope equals -0.10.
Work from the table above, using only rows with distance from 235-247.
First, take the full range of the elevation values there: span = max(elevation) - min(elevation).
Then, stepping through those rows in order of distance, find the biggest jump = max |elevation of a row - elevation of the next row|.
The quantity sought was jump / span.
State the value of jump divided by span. 0.78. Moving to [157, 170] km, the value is 0.68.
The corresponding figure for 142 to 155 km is 0.91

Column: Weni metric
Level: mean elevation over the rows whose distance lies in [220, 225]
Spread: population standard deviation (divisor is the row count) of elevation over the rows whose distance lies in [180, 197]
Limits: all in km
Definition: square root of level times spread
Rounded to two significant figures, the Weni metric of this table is 2.4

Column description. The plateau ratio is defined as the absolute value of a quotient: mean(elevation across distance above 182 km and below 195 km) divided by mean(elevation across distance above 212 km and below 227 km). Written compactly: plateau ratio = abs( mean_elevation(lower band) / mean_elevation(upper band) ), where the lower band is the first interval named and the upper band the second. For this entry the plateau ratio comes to 1.01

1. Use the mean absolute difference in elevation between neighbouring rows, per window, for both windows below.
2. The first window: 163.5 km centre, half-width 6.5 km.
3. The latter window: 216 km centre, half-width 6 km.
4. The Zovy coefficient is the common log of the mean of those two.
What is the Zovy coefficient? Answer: -0.23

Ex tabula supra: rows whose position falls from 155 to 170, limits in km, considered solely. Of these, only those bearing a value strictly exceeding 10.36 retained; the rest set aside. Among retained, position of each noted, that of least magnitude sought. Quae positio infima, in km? 158.5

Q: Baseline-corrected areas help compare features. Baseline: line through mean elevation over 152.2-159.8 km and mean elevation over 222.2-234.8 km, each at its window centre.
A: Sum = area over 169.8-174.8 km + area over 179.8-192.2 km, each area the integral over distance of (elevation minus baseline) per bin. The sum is 1.0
